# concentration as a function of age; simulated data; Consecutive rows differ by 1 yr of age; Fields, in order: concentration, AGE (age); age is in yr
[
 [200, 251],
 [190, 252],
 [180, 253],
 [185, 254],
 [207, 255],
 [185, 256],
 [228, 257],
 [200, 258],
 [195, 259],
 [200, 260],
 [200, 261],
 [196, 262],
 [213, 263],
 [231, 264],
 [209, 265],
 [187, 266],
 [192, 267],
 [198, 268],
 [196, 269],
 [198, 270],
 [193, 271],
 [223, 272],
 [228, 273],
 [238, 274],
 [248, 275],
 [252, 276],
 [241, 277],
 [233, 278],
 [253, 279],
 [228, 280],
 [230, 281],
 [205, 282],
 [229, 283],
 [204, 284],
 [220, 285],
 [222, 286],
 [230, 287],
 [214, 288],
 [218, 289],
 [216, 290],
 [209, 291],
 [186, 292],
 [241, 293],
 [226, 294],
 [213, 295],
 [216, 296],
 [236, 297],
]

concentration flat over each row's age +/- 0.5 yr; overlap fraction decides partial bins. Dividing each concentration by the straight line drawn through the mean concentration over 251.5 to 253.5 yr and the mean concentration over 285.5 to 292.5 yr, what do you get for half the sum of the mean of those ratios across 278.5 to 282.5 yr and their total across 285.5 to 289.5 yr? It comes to 2.63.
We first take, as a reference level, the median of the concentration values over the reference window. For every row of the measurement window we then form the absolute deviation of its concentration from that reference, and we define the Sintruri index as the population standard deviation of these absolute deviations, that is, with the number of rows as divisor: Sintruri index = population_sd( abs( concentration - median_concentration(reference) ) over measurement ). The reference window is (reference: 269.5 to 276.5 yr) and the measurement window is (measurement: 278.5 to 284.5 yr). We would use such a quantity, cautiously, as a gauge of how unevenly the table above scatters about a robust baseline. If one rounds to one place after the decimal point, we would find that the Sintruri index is 11.5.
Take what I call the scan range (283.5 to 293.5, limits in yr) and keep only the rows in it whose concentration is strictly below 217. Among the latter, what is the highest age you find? 292 yr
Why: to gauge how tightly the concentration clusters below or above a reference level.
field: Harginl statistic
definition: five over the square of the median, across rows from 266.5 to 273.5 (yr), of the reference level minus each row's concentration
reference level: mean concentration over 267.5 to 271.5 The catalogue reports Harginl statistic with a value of 1.63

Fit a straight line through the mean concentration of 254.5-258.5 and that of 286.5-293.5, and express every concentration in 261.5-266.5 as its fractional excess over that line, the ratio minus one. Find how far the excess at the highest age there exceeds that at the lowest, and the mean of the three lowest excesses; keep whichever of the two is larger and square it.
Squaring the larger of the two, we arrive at 0.0024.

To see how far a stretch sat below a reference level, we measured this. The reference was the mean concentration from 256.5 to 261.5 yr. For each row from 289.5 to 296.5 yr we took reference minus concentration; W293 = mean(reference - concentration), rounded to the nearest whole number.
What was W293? -11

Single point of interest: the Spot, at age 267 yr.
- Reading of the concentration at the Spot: 192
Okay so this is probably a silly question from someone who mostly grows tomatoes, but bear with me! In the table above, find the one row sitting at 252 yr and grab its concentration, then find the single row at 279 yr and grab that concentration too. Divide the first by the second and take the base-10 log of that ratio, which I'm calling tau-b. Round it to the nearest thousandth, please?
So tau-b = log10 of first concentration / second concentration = -0.124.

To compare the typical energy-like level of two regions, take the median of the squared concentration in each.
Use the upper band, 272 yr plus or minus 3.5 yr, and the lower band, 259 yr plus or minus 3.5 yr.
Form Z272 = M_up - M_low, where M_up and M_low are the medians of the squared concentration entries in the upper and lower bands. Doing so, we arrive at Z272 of 9729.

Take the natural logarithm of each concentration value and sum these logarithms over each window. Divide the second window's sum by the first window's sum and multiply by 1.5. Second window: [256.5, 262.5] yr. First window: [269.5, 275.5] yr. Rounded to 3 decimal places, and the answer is 1.477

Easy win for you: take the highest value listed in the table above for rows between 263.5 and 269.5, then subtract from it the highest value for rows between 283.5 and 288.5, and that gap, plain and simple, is 1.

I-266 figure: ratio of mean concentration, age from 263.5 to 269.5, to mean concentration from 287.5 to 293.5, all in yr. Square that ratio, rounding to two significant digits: 0.89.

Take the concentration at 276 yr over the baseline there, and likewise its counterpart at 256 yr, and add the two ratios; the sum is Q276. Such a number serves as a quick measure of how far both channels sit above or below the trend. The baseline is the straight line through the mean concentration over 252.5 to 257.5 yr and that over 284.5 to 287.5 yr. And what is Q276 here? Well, 2.11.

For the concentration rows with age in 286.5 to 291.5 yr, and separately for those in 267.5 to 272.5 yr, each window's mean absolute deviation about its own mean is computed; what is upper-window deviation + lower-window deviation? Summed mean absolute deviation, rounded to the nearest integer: 14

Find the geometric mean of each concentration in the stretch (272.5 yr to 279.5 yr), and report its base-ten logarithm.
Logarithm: 2.38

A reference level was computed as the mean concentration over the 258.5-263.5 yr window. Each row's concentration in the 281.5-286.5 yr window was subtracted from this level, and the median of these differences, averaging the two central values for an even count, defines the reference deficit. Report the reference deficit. -19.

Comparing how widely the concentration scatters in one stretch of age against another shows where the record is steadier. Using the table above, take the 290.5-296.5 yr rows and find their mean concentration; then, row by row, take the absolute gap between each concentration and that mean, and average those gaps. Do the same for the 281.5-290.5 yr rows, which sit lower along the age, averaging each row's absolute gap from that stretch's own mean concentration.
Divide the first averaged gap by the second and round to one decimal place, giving 1.8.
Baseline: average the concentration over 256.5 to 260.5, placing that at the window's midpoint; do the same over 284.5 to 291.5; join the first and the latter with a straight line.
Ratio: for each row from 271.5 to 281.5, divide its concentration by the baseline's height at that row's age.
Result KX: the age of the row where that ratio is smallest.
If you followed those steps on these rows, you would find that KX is 272 yr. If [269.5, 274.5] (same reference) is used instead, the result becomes 271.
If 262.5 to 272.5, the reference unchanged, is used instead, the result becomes 266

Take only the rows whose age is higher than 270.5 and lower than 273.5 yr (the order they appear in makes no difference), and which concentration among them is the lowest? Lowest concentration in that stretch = 193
